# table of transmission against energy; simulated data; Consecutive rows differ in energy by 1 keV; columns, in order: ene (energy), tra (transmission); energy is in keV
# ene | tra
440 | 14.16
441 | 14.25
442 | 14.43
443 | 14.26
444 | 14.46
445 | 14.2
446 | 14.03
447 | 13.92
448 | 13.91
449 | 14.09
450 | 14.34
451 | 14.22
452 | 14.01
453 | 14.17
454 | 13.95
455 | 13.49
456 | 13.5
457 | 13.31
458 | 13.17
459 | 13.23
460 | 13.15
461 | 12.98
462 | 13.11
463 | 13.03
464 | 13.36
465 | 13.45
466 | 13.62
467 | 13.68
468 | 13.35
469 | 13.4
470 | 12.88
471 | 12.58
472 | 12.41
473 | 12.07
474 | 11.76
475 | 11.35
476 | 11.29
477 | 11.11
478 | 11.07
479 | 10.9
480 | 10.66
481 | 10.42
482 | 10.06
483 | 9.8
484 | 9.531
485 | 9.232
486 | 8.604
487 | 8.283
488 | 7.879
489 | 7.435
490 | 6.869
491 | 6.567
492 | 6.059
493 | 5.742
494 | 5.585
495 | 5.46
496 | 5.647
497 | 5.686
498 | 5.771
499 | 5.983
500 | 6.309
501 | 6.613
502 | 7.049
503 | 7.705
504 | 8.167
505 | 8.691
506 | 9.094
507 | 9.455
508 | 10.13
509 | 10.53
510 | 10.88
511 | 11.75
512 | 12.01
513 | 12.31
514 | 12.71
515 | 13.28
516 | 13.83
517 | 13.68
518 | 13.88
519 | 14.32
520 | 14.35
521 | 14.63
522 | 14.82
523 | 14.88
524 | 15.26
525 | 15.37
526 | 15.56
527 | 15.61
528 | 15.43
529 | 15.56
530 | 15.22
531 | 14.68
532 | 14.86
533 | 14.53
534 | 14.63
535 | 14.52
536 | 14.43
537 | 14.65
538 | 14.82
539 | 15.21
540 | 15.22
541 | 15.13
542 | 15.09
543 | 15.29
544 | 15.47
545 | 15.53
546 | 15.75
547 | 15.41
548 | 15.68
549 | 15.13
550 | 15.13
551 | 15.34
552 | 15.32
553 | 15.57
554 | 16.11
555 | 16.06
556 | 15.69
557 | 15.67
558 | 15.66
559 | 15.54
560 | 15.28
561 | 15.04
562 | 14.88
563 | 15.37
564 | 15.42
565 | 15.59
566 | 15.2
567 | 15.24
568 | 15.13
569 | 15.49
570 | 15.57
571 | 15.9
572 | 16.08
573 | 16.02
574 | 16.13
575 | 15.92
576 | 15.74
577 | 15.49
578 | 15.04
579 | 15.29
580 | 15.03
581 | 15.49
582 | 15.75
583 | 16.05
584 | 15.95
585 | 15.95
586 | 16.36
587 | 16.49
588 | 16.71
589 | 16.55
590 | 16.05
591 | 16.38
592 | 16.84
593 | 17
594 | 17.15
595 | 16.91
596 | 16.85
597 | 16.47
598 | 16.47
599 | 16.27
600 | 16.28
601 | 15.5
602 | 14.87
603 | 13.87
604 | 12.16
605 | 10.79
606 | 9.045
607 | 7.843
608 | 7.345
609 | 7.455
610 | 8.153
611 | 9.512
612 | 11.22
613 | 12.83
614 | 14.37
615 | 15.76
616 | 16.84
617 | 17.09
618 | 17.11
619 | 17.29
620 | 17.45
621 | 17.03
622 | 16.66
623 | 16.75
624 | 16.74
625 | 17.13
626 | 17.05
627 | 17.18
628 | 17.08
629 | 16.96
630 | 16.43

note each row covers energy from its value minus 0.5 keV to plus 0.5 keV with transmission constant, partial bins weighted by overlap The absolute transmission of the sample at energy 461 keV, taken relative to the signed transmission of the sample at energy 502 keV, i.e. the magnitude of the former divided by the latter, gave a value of 1.8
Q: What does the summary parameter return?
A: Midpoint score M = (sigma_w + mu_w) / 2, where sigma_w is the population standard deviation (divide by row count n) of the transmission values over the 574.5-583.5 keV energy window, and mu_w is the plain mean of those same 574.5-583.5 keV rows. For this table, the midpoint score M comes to 7.9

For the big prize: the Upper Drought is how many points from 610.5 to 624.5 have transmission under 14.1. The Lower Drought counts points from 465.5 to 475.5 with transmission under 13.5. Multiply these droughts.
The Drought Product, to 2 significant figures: 24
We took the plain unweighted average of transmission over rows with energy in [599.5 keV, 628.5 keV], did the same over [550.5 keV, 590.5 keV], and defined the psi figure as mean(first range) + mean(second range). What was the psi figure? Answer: 29.8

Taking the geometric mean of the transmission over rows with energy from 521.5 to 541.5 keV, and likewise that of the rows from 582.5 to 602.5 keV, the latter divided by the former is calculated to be 1.09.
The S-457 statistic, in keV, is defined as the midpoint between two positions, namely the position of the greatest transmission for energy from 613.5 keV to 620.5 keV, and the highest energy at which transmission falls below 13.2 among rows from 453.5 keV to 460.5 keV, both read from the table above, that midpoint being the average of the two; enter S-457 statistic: 540.0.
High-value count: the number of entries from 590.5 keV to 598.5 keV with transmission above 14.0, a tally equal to 8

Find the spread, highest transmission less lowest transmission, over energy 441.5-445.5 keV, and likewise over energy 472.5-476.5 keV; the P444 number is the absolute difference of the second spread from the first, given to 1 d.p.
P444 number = 0.5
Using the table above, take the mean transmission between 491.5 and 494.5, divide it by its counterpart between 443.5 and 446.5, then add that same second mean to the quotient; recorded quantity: 14.6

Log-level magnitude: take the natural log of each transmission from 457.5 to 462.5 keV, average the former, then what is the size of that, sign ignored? 2.57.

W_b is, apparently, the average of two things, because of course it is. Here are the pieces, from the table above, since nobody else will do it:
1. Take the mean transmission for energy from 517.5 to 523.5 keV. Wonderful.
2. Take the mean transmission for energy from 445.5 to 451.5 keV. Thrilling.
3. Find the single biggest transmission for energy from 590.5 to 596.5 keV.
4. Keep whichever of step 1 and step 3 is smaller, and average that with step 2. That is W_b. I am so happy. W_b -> 14.3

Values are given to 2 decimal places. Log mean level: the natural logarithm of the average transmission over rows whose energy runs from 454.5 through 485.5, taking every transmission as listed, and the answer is 2.50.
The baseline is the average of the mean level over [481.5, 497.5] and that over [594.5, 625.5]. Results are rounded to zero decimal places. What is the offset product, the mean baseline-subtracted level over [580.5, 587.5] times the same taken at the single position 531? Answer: 20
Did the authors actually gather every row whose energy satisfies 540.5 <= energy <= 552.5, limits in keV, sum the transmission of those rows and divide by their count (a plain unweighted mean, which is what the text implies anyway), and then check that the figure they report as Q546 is 15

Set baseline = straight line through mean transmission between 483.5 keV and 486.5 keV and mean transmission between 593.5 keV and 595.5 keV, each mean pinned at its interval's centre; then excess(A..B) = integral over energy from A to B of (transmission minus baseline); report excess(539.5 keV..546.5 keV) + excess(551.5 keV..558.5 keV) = 25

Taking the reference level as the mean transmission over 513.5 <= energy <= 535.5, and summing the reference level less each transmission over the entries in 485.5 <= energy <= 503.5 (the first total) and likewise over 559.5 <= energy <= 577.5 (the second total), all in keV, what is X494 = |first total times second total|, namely 2353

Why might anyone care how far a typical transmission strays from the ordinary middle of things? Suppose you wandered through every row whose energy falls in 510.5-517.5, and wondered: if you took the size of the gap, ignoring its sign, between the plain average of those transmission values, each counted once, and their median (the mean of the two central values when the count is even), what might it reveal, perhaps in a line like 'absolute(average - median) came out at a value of 0.09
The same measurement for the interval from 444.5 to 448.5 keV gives 0.04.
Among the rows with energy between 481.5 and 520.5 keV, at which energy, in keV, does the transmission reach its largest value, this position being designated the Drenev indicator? 520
